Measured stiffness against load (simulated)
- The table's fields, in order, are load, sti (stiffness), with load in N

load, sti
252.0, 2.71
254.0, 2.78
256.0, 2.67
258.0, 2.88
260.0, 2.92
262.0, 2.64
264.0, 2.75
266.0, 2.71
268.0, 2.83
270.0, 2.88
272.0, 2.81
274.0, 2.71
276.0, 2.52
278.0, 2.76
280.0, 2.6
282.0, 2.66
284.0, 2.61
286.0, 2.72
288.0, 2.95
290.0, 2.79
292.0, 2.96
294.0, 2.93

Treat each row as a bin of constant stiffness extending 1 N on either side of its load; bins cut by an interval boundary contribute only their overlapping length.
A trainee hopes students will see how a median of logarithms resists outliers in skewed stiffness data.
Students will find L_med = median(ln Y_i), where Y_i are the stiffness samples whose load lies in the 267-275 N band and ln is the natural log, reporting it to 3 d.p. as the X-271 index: 1.037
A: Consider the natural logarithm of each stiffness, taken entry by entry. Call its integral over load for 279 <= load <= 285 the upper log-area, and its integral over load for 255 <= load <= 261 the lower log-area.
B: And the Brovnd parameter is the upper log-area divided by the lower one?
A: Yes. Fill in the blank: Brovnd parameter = 0.93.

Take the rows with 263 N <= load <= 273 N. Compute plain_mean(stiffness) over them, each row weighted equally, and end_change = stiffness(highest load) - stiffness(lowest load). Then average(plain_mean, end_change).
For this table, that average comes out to 1.43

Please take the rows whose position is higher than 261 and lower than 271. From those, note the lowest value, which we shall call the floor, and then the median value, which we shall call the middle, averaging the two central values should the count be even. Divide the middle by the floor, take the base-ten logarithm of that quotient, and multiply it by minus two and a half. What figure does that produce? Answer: -0.044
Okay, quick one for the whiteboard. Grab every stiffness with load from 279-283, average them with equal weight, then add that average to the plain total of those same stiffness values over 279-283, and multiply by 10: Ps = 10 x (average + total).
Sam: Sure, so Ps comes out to 78.9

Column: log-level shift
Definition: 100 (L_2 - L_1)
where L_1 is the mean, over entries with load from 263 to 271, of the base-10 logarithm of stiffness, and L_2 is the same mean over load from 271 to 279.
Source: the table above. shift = -1.5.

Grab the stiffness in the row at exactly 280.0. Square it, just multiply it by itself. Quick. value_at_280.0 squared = 6.8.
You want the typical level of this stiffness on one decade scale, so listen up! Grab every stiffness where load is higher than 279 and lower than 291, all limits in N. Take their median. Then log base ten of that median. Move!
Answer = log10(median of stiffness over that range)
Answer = 0.430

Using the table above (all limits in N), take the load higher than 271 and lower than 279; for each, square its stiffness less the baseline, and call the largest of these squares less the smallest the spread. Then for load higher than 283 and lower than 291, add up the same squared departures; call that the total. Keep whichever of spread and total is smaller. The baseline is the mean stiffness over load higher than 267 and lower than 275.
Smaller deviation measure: 0.067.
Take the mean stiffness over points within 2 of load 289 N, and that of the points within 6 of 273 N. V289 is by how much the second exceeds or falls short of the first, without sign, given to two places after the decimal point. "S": 0.12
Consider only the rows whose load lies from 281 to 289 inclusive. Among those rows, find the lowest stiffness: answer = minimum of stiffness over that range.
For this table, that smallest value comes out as 2.61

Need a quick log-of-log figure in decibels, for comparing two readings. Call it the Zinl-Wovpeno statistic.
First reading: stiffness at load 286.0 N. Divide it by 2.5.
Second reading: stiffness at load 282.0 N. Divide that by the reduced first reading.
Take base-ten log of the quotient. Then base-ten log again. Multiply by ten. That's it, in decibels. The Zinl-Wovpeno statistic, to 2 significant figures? -4.1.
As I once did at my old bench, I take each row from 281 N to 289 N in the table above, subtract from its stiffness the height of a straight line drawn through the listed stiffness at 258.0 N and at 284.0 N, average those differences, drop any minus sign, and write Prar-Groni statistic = 0.14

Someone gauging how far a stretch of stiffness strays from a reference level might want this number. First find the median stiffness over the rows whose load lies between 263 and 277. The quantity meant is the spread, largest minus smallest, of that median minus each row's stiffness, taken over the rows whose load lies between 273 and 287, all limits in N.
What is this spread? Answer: 0.24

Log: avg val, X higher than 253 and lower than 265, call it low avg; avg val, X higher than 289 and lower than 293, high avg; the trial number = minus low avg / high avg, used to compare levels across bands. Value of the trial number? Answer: -0.96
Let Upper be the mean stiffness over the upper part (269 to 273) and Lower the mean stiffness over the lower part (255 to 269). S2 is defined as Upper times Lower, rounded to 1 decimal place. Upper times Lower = 7.9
